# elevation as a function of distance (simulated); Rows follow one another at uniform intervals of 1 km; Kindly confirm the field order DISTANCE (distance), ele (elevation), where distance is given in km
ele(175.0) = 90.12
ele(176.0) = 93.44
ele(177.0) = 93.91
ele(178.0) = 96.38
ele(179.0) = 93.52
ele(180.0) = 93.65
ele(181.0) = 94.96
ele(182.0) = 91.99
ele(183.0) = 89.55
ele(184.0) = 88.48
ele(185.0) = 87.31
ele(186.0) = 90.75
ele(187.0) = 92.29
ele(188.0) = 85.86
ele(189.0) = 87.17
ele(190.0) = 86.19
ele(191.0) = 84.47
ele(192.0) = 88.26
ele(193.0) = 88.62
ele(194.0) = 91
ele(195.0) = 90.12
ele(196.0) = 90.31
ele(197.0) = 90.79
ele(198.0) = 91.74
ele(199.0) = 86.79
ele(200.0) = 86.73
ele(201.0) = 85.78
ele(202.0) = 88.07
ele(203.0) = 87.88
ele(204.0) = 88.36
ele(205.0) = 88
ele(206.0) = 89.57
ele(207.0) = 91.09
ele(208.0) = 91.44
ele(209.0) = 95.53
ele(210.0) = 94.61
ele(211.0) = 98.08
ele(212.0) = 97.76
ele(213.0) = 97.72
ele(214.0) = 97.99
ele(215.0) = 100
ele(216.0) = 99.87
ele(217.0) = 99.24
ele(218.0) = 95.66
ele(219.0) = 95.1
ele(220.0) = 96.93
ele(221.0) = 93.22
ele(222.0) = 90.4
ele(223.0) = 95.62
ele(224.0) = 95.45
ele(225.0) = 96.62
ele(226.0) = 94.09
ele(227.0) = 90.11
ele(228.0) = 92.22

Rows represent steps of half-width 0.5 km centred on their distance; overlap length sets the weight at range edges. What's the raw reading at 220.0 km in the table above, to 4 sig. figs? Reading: 96.93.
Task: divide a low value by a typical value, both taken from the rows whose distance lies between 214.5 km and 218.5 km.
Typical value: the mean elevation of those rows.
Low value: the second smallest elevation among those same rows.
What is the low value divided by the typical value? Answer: 1.01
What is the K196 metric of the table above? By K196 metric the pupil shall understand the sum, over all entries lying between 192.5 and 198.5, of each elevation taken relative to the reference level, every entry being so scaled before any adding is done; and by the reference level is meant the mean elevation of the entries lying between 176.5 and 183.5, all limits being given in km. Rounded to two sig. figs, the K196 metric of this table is 5.8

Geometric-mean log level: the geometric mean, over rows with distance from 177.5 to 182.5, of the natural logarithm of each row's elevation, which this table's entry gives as 4.54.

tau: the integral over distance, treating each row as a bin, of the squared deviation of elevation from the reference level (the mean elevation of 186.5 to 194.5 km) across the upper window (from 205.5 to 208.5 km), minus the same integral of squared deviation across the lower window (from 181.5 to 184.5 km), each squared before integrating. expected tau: 5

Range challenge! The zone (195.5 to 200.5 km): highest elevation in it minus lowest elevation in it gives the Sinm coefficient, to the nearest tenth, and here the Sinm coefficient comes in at 5.0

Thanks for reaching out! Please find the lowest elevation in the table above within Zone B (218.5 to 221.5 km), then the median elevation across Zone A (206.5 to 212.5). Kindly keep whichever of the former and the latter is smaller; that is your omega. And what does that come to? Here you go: 93.2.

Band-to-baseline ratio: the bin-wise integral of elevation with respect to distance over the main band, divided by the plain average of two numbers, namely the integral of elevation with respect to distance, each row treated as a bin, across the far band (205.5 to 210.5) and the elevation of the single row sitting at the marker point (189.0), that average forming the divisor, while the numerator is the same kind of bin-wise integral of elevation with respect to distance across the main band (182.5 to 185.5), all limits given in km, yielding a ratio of 1.0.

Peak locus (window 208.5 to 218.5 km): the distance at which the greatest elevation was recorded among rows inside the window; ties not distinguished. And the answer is 215.0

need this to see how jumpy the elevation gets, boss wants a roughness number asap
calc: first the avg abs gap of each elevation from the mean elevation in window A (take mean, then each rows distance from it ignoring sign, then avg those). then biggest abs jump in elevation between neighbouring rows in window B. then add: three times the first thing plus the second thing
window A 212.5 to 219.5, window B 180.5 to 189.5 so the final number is 11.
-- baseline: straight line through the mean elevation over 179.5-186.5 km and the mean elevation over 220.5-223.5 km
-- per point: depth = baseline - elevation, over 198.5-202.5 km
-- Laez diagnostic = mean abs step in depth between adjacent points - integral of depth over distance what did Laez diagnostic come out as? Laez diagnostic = -19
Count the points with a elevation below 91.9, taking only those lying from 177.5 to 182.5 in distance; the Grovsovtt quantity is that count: 0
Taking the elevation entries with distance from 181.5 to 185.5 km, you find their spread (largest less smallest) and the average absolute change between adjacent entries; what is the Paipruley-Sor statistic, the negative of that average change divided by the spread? -0.33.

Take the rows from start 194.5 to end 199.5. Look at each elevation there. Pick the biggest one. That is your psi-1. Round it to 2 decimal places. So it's 91.74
